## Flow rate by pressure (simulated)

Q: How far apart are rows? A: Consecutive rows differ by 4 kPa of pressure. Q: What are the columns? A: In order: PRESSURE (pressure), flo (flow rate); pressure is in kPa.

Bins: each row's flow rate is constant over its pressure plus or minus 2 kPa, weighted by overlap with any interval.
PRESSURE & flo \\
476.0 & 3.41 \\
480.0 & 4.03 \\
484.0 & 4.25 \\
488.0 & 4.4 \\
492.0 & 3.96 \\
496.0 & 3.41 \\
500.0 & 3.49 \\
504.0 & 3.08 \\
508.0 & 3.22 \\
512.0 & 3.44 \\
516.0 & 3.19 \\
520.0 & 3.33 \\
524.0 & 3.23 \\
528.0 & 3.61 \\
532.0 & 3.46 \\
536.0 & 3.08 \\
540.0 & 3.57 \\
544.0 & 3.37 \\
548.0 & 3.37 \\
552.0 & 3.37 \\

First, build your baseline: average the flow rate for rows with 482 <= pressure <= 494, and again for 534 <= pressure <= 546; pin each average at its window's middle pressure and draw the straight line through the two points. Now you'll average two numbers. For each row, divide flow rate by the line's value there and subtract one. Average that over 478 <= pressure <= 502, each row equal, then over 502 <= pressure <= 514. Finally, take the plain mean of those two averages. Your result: -0.11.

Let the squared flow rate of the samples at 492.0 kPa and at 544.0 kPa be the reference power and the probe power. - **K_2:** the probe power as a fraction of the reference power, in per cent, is 72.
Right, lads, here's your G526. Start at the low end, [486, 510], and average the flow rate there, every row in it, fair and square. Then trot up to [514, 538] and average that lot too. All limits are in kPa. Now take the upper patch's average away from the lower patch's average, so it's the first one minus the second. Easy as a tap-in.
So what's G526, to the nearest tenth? 0.3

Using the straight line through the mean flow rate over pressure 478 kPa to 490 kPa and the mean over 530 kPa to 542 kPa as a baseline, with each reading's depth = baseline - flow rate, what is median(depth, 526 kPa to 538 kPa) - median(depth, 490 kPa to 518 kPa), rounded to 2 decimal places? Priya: -0.53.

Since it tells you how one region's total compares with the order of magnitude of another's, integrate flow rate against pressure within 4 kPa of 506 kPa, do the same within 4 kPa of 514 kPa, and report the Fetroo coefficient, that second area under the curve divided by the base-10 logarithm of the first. 18.9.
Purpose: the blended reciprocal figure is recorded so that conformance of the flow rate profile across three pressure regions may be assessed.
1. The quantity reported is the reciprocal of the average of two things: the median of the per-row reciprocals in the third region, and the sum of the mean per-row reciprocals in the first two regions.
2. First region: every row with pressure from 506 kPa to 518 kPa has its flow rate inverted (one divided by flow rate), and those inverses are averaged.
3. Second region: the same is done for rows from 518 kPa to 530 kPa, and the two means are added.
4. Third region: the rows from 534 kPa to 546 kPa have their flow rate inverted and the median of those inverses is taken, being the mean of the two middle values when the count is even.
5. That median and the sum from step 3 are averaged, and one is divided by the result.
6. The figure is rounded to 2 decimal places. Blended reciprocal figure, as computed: 2.23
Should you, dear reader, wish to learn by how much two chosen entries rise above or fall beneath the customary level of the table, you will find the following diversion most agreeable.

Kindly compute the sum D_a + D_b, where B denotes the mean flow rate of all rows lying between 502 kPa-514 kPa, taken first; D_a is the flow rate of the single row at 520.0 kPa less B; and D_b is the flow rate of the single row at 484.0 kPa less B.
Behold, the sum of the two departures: 1.1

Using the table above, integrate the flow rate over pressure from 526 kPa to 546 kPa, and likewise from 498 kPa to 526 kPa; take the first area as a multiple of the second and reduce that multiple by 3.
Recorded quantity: -2.3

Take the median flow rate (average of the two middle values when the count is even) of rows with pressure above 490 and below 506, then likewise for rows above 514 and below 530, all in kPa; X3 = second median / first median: 0.95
